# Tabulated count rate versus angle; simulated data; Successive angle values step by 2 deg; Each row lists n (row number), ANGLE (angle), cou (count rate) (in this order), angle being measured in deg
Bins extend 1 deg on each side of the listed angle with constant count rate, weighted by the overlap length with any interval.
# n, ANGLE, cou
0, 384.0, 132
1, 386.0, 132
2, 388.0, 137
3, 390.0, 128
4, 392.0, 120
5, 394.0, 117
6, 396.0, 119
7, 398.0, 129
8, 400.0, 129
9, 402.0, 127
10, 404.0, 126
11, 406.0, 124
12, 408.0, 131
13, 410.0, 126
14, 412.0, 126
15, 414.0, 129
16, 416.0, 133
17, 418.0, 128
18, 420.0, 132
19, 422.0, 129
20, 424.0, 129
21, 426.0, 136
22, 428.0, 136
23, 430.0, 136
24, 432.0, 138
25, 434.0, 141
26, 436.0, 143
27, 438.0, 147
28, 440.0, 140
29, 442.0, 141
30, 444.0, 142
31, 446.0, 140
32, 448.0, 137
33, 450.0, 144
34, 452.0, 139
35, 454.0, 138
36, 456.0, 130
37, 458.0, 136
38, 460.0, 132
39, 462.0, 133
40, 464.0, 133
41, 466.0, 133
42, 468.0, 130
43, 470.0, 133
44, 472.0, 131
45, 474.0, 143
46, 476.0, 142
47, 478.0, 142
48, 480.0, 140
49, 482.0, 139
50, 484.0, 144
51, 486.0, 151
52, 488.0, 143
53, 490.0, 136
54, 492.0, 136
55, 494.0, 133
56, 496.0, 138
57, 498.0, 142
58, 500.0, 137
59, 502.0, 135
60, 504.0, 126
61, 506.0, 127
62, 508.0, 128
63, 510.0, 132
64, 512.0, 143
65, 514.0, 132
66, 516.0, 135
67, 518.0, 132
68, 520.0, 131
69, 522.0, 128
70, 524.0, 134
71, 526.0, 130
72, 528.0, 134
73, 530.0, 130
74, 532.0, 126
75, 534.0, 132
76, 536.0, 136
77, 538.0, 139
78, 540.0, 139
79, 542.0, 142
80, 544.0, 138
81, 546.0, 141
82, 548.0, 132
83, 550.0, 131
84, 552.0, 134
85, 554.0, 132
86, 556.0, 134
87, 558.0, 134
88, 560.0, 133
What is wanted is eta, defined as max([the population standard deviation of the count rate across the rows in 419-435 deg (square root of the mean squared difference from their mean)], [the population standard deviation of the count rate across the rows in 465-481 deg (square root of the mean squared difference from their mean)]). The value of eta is 5.1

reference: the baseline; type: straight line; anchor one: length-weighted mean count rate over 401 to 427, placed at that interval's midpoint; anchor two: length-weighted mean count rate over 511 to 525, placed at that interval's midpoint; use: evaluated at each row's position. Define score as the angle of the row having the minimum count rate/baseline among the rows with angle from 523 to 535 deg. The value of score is 532.0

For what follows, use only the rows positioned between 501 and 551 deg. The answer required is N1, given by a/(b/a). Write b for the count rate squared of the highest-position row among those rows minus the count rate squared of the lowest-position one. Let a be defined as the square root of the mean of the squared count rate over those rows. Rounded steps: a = 133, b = -1064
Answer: -17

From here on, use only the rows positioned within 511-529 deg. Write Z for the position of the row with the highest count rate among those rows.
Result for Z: 512.0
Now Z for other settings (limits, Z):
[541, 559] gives 542.0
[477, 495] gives 486.0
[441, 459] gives 450.0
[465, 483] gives 474.0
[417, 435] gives 434.0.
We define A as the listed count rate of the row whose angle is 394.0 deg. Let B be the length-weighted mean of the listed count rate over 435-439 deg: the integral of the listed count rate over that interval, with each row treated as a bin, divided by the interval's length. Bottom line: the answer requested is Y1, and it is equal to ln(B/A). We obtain 0.21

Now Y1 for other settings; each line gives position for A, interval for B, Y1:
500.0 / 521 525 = -0.04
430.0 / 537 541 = 0.02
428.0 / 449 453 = 0.04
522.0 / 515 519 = 0.04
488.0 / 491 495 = -0.06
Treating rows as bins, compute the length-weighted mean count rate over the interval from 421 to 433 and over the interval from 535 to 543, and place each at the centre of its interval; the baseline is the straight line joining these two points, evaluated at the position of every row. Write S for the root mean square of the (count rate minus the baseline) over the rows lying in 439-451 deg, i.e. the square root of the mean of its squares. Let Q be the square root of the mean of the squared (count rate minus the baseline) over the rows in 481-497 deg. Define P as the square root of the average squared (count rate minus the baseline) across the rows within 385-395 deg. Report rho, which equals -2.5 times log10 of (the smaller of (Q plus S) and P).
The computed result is -2.4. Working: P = 9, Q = 6.38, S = 6.2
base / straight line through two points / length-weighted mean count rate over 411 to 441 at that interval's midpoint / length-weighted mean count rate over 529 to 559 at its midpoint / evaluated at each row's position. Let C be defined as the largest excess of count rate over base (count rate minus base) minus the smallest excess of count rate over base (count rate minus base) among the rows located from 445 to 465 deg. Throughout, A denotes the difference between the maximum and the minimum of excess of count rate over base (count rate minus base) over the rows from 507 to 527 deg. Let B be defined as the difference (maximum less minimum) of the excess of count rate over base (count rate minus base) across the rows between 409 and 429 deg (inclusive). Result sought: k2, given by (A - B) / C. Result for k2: 0.36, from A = 15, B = 10.0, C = 14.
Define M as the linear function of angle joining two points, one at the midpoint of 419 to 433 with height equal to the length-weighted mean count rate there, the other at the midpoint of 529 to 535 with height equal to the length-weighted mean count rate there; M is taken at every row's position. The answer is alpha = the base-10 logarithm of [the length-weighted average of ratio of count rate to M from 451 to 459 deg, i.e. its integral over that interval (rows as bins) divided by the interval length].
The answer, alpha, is 0.01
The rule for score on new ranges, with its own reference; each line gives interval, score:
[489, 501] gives 494.0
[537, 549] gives 548.0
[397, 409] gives 406.0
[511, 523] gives 522.0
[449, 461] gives 456.0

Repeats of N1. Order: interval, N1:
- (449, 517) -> -7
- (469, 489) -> 7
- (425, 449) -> 72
